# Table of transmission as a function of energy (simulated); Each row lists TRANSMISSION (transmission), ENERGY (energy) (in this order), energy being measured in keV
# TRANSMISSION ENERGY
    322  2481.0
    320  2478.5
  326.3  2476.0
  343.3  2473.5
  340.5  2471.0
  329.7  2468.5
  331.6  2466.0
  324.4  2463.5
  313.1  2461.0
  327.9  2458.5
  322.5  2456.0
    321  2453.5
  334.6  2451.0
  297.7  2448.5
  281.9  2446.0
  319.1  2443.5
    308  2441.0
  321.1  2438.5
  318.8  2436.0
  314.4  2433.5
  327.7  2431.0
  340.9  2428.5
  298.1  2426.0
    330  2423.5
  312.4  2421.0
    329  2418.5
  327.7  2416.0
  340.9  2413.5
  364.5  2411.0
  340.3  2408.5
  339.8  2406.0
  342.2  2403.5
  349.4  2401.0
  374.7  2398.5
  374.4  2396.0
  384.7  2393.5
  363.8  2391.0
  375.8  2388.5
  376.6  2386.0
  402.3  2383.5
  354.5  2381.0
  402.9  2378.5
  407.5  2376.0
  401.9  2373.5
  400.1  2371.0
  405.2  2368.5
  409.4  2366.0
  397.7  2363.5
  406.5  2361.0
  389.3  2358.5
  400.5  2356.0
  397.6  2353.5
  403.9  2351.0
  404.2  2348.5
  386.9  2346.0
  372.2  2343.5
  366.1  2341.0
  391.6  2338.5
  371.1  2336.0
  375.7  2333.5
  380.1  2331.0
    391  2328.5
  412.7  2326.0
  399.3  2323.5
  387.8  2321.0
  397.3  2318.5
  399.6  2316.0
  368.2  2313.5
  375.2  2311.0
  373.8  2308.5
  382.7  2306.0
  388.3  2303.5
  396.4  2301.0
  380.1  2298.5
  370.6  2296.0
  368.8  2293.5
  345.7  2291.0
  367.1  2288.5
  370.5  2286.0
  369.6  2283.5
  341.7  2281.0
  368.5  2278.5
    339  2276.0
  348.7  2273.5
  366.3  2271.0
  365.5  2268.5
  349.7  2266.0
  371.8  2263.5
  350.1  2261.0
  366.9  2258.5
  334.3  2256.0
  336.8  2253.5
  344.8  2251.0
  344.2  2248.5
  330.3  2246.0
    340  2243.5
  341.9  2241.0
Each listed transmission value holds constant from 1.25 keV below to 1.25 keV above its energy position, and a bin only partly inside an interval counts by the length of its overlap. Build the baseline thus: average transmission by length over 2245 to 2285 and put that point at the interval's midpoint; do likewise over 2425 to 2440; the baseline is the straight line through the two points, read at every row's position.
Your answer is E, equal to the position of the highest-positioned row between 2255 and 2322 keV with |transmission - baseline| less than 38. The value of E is 2313.5 keV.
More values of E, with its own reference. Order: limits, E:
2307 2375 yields 2343.5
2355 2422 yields 2421.0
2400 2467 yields 2466.0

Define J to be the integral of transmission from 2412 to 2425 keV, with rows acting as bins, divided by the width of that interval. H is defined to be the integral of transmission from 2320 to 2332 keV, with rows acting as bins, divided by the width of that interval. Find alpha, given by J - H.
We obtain -66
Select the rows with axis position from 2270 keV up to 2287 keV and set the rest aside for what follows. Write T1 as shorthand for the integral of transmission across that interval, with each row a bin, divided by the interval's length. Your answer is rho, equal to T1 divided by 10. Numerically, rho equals 35.7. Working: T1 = 357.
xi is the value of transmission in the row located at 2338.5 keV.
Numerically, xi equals 391.6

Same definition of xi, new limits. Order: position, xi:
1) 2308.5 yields 373.8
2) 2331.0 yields 380.1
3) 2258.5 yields 366.9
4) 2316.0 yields 399.6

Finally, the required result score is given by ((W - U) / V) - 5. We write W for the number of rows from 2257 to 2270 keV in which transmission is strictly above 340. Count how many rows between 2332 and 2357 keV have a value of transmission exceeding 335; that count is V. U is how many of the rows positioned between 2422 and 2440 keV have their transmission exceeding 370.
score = -4.5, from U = 0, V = 10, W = 5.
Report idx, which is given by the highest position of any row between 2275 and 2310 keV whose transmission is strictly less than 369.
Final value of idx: 2293.5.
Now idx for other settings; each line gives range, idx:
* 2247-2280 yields 2278.5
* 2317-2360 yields 2341.0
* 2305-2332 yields 2313.5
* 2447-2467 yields 2466.0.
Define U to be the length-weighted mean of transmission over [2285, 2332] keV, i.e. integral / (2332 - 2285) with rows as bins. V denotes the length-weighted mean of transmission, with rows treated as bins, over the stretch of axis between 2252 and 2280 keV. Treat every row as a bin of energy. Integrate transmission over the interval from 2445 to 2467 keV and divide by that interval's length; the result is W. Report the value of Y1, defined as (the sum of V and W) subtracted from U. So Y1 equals -290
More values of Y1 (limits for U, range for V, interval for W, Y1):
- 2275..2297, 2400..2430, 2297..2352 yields -361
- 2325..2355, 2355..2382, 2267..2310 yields -378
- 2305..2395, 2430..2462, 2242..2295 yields -280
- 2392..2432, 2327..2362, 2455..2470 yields -371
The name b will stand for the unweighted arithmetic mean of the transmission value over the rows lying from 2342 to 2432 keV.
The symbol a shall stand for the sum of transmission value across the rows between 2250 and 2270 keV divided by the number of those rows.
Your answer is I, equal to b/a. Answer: 1.05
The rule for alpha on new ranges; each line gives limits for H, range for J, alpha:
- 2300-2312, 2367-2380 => 20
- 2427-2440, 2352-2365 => 75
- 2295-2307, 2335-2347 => -6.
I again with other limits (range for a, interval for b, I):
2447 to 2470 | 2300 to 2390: 1.21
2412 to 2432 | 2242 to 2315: 1.11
